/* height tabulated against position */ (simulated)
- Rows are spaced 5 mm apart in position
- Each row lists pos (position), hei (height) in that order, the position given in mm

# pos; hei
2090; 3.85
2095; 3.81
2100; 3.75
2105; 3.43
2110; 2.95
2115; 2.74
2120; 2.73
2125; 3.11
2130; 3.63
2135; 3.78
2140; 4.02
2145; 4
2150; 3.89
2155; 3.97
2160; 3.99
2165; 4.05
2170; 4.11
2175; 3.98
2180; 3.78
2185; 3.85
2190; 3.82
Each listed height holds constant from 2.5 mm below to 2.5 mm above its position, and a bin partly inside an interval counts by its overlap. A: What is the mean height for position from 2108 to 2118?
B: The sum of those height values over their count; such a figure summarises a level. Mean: 2.8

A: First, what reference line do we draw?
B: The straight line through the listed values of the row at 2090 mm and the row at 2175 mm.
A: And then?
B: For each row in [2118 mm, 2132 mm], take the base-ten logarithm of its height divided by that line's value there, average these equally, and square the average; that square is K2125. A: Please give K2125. 0.0091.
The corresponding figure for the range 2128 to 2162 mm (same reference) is 0.0000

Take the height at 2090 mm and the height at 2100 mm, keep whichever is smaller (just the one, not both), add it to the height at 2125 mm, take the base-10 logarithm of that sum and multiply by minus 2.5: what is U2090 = -2.09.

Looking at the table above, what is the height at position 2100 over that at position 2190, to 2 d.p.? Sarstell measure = 0.98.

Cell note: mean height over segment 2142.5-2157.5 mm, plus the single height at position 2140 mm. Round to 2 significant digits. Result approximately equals 8.0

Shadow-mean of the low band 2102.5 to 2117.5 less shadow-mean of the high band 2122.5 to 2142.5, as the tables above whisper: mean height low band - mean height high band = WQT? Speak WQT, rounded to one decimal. -0.6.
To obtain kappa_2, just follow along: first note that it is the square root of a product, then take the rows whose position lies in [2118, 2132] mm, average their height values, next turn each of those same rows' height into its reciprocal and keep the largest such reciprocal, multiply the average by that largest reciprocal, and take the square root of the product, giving 1.08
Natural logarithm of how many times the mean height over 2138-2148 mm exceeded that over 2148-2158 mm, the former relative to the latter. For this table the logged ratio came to 0.02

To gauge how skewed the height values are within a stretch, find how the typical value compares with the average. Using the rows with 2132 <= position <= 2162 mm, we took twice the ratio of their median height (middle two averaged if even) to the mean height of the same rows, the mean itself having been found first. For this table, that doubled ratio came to 2.02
